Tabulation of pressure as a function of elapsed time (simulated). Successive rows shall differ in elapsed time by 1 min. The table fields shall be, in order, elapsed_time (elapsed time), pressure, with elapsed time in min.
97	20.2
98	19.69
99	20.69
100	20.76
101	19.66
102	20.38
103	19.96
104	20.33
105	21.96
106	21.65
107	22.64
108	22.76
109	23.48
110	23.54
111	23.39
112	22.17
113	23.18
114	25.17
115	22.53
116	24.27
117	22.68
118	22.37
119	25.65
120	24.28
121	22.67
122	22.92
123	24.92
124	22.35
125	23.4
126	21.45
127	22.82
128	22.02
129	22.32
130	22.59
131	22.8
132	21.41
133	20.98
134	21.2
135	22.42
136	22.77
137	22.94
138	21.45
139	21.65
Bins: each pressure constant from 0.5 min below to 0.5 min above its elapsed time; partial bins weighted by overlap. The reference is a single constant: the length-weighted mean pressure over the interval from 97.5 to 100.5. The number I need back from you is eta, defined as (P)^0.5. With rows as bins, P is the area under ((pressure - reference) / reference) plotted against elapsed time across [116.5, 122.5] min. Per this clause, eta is 0.95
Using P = 0.90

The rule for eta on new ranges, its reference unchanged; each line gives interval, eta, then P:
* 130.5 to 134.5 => 0.49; 0.24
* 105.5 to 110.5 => 0.77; 0.60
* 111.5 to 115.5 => 0.75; 0.57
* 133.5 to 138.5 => 0.66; 0.44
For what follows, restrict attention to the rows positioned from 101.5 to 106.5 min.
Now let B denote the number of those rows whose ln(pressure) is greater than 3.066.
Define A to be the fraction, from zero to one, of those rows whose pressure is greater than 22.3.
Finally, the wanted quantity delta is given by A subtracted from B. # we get 2.0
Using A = 0.00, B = 2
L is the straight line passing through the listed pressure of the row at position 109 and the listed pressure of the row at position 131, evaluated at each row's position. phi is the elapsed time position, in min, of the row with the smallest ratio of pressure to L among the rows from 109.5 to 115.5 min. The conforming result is 112 min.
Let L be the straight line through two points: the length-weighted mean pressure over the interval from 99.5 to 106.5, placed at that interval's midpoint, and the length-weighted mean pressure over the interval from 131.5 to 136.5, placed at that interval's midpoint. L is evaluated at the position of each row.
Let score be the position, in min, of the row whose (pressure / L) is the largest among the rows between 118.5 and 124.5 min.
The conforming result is 119 min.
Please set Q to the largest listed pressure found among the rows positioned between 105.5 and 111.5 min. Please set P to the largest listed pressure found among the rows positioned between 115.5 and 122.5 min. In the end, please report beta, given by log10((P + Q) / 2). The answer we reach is 1.39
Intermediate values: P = 25.65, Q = 23.54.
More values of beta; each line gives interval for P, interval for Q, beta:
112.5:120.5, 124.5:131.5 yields 1.39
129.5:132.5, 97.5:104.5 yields 1.34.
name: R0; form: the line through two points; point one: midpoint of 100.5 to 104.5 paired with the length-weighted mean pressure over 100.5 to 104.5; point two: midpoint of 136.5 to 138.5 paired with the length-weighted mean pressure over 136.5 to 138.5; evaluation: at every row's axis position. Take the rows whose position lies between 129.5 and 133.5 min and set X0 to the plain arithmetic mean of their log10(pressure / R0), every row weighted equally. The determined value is 0.002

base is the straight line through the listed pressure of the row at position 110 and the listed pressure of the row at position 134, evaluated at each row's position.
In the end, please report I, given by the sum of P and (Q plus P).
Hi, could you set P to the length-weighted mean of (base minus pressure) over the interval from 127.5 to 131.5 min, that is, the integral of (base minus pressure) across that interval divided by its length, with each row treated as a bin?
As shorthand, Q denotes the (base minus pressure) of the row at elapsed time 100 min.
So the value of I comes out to 2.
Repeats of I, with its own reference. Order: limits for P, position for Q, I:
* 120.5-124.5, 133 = -1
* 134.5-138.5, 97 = 2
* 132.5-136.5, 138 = -2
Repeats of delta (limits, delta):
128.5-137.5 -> 5.3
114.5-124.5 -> 9.0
